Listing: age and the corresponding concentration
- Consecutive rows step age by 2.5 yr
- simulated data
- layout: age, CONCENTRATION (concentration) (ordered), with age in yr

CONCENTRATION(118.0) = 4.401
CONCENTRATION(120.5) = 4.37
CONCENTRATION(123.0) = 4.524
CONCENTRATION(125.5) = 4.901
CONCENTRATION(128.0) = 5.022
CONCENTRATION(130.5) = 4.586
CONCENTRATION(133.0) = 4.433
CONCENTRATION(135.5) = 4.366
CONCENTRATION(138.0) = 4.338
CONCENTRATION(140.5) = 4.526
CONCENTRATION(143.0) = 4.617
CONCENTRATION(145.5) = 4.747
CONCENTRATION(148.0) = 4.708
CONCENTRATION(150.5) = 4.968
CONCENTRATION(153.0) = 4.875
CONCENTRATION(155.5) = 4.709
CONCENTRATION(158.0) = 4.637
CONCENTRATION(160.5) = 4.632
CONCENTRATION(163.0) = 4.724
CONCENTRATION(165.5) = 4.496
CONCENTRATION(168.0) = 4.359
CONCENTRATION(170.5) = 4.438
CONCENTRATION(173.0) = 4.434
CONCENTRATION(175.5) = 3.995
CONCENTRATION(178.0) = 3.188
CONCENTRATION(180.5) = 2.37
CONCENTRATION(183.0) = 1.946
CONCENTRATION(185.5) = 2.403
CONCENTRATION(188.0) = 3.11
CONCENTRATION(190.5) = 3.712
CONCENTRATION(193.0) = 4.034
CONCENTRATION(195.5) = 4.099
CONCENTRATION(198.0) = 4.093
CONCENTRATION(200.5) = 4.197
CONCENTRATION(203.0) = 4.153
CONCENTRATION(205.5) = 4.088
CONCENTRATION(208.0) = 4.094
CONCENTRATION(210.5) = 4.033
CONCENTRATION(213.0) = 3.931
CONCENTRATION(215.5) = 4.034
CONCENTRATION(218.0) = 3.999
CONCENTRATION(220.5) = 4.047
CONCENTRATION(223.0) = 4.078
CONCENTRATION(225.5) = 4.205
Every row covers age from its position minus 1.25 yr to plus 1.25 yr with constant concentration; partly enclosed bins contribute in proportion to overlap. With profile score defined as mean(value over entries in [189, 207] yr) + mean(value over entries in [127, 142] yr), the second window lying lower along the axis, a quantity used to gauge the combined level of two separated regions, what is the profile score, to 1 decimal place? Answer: 8.6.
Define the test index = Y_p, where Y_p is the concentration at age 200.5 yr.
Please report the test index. 4.197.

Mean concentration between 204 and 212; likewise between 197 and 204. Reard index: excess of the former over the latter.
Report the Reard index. -0.1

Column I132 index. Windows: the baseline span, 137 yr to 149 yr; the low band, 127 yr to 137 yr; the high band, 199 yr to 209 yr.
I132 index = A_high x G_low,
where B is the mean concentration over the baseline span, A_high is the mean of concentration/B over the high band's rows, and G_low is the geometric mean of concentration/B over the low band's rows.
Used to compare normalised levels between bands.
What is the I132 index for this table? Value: 0.90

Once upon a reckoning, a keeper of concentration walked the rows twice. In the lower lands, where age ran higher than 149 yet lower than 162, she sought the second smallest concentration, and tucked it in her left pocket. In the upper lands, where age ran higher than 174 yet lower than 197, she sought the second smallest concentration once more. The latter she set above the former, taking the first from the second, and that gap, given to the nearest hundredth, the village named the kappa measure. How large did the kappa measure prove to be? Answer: -2.27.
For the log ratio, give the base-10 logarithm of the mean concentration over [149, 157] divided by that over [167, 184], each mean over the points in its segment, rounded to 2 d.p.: 0.14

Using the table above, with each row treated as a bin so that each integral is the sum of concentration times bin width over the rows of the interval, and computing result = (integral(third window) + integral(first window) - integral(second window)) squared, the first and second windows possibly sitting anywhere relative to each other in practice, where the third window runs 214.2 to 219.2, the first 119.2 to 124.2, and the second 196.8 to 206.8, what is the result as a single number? 1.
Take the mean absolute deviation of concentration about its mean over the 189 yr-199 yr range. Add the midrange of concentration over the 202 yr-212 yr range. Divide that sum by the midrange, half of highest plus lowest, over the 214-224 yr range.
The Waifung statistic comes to 1.05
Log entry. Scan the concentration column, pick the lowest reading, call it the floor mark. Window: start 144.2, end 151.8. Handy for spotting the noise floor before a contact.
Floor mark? 4.708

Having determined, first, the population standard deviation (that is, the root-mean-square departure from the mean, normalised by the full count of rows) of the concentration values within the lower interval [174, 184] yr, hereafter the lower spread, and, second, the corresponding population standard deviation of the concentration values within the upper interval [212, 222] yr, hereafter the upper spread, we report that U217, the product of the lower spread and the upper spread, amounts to 0.035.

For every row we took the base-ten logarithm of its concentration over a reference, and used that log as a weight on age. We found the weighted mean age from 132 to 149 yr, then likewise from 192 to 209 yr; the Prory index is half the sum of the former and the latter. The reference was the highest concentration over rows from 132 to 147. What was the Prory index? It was 168.9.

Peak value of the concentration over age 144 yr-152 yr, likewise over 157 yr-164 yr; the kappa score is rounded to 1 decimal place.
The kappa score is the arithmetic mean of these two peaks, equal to 4.8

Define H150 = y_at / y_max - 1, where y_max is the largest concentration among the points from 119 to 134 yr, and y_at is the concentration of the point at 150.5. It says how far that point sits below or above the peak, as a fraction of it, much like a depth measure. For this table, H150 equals -0.01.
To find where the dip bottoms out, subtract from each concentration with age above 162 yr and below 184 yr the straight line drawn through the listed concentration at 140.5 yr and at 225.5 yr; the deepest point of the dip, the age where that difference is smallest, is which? 183.0 yr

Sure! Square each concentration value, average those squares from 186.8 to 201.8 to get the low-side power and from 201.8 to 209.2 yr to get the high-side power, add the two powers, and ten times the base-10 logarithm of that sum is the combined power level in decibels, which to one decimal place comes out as 15.1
